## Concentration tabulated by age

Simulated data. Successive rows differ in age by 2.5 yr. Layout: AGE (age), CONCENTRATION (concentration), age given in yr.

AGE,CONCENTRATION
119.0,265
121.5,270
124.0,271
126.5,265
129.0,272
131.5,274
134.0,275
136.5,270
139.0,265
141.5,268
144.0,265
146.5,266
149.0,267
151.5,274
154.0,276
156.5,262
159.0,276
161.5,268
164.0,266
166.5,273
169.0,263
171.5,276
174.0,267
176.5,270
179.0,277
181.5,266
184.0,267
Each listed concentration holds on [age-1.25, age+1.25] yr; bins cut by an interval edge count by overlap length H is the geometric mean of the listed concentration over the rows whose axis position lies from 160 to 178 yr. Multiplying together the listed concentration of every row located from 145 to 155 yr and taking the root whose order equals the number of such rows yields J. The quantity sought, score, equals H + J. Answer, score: 540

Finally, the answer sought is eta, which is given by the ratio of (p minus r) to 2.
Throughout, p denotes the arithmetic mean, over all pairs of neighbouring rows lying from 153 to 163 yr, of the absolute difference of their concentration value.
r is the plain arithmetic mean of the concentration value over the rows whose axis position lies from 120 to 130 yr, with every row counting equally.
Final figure -129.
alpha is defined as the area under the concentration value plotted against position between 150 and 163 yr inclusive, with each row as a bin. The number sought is 3523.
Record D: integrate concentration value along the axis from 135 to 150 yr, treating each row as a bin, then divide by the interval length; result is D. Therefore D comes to 267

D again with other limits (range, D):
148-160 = 271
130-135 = 274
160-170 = 268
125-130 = 268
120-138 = 271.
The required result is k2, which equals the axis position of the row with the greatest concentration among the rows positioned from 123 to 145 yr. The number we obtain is 134.0 yr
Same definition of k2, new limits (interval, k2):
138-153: 151.5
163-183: 179.0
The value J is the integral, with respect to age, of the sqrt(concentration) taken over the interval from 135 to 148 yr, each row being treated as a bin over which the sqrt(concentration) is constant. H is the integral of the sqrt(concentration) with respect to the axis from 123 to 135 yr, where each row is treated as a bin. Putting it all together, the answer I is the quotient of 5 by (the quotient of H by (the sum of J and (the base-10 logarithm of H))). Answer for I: 5.43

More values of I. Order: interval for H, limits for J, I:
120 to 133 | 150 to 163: 5.06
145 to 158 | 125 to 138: 5.07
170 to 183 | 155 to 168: 5.04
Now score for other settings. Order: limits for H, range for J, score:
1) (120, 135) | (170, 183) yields 542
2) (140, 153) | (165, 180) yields 539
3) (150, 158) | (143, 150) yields 537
